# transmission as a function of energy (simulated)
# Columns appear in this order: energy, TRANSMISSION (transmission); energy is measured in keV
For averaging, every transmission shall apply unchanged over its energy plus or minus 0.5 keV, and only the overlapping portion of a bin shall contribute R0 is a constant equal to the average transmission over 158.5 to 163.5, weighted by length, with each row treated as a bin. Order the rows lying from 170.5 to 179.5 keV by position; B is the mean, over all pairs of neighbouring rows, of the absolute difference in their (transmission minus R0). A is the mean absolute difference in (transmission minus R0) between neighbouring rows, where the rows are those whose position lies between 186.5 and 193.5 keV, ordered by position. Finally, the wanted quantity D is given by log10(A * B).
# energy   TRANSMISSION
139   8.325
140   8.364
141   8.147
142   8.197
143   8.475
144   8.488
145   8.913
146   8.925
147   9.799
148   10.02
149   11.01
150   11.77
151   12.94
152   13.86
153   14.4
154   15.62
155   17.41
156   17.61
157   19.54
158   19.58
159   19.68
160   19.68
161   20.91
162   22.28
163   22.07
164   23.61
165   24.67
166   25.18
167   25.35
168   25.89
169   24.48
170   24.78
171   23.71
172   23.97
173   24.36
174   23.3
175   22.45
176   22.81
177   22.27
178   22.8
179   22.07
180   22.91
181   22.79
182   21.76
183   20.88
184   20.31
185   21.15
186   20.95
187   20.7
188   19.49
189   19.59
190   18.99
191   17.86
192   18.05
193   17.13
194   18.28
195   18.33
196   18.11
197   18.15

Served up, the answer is -0.39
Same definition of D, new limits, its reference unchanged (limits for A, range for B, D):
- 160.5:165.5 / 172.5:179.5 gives -0.15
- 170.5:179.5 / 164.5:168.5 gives -0.62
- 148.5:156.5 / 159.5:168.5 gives -0.11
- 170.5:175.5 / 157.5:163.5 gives -0.43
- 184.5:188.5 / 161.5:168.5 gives -0.43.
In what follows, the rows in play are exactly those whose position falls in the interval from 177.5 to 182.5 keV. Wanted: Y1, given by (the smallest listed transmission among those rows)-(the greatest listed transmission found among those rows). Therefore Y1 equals -1.15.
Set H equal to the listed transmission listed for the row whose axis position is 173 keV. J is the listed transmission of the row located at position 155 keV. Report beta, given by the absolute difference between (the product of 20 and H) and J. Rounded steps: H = 24.36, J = 17.41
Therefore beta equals 470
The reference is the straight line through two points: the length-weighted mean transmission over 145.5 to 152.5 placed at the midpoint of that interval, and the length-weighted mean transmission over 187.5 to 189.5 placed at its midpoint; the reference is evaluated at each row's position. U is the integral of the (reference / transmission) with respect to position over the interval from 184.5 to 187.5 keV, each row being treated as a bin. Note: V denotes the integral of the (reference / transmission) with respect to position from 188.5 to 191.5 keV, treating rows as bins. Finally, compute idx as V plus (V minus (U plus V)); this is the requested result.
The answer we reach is 0.4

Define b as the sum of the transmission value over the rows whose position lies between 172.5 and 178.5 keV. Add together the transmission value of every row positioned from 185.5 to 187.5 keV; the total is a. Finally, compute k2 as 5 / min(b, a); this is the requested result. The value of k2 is 0.120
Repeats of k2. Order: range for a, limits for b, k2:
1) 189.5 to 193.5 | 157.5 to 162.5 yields 0.069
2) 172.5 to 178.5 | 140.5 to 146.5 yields 0.098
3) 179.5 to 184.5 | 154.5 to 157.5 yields 0.092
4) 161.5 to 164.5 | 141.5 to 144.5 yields 0.199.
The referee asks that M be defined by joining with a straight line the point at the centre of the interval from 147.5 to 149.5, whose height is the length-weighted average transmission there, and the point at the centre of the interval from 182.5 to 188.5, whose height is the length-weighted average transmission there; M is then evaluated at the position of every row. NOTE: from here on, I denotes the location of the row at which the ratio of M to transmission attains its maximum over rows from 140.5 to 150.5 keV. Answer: 146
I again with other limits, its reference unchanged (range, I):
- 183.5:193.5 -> 193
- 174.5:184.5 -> 184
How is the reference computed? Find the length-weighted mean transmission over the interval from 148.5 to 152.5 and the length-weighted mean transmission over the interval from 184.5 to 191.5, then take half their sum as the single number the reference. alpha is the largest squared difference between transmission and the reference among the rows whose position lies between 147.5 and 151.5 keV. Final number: 37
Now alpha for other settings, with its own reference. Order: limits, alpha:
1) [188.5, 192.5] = 12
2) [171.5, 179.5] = 68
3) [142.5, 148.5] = 58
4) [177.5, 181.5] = 46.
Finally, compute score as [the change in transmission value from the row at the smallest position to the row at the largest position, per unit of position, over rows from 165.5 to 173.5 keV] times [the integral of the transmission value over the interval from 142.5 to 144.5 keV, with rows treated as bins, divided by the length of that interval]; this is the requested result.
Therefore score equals -1.0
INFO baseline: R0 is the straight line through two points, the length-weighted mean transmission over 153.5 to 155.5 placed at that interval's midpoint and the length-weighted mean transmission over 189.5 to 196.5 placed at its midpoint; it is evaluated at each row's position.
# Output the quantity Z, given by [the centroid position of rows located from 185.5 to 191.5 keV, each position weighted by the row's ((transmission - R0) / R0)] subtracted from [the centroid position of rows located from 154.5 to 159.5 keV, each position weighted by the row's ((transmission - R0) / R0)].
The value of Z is -29.8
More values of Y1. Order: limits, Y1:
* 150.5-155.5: -4.47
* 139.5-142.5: -0.22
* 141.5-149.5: -2.81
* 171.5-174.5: -1.06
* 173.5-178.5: -1.03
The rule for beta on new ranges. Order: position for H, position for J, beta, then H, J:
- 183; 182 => 396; 20.88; 21.76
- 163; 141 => 433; 22.07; 8.147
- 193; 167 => 317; 17.13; 25.35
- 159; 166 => 368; 19.68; 25.18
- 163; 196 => 423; 22.07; 18.11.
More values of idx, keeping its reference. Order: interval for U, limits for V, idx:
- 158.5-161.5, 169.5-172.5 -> -0.1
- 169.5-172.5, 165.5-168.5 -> -0.2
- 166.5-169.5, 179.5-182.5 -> 0.6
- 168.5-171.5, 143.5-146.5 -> 1.6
